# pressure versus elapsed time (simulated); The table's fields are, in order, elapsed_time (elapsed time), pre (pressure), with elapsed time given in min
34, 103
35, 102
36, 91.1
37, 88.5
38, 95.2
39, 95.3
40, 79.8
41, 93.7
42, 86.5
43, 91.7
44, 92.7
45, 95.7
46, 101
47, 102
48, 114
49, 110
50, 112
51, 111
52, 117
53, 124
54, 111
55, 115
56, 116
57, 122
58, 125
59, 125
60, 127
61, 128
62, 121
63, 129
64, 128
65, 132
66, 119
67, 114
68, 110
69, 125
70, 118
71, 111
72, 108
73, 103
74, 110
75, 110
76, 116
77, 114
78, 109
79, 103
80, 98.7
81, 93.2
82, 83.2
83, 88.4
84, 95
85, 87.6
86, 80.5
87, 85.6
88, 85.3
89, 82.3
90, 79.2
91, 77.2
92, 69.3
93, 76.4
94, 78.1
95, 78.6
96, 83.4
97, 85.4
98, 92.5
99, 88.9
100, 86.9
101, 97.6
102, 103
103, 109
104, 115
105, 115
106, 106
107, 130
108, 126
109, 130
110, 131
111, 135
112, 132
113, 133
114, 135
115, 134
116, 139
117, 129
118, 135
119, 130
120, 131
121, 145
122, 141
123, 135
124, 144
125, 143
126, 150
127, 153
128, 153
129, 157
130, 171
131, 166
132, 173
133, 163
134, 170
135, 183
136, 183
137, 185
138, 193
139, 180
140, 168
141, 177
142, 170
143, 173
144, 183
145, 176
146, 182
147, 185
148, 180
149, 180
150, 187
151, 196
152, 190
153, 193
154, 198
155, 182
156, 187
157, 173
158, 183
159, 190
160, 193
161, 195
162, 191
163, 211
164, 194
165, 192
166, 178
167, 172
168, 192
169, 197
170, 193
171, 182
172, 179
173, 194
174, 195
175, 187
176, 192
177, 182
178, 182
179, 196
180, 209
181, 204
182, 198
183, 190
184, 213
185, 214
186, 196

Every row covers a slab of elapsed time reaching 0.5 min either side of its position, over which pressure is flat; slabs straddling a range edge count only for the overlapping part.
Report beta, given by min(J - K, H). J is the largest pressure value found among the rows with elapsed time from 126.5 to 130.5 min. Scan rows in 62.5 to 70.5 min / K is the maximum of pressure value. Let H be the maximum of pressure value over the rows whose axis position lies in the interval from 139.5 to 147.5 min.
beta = 39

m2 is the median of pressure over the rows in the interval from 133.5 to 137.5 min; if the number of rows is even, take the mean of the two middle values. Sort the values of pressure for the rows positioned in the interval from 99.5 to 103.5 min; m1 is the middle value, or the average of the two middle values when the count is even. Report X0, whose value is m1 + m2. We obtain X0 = 283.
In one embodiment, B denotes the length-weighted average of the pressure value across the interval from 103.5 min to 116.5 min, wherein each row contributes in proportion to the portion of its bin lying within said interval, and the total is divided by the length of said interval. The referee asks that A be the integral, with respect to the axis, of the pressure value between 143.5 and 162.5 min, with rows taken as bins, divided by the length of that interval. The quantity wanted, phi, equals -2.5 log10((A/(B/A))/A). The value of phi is -0.4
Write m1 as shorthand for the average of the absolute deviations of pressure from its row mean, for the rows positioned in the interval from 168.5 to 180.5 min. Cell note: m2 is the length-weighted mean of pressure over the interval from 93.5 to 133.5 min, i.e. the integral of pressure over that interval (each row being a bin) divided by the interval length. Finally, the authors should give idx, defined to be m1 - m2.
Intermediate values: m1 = 6.9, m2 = 127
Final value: -120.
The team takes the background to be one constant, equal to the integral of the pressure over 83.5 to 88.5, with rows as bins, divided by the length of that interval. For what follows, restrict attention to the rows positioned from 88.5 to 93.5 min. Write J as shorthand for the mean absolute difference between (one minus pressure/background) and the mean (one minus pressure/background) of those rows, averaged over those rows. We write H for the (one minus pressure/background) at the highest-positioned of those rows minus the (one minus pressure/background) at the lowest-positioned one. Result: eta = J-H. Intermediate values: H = 0.07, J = 0.037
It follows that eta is -0.03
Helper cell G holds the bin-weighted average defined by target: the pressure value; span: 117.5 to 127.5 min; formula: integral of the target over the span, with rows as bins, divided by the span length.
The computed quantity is 141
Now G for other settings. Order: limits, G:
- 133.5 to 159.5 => 183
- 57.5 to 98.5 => 102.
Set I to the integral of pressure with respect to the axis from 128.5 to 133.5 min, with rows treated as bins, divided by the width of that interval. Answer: 166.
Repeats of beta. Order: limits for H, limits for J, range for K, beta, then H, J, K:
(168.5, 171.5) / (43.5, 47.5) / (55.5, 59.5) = -23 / 197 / 102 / 125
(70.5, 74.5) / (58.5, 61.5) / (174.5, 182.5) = -81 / 111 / 128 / 209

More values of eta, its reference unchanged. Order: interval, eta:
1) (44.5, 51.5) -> 0.25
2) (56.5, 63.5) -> 0.11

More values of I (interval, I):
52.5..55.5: 117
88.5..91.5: 80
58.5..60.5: 126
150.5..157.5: 188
